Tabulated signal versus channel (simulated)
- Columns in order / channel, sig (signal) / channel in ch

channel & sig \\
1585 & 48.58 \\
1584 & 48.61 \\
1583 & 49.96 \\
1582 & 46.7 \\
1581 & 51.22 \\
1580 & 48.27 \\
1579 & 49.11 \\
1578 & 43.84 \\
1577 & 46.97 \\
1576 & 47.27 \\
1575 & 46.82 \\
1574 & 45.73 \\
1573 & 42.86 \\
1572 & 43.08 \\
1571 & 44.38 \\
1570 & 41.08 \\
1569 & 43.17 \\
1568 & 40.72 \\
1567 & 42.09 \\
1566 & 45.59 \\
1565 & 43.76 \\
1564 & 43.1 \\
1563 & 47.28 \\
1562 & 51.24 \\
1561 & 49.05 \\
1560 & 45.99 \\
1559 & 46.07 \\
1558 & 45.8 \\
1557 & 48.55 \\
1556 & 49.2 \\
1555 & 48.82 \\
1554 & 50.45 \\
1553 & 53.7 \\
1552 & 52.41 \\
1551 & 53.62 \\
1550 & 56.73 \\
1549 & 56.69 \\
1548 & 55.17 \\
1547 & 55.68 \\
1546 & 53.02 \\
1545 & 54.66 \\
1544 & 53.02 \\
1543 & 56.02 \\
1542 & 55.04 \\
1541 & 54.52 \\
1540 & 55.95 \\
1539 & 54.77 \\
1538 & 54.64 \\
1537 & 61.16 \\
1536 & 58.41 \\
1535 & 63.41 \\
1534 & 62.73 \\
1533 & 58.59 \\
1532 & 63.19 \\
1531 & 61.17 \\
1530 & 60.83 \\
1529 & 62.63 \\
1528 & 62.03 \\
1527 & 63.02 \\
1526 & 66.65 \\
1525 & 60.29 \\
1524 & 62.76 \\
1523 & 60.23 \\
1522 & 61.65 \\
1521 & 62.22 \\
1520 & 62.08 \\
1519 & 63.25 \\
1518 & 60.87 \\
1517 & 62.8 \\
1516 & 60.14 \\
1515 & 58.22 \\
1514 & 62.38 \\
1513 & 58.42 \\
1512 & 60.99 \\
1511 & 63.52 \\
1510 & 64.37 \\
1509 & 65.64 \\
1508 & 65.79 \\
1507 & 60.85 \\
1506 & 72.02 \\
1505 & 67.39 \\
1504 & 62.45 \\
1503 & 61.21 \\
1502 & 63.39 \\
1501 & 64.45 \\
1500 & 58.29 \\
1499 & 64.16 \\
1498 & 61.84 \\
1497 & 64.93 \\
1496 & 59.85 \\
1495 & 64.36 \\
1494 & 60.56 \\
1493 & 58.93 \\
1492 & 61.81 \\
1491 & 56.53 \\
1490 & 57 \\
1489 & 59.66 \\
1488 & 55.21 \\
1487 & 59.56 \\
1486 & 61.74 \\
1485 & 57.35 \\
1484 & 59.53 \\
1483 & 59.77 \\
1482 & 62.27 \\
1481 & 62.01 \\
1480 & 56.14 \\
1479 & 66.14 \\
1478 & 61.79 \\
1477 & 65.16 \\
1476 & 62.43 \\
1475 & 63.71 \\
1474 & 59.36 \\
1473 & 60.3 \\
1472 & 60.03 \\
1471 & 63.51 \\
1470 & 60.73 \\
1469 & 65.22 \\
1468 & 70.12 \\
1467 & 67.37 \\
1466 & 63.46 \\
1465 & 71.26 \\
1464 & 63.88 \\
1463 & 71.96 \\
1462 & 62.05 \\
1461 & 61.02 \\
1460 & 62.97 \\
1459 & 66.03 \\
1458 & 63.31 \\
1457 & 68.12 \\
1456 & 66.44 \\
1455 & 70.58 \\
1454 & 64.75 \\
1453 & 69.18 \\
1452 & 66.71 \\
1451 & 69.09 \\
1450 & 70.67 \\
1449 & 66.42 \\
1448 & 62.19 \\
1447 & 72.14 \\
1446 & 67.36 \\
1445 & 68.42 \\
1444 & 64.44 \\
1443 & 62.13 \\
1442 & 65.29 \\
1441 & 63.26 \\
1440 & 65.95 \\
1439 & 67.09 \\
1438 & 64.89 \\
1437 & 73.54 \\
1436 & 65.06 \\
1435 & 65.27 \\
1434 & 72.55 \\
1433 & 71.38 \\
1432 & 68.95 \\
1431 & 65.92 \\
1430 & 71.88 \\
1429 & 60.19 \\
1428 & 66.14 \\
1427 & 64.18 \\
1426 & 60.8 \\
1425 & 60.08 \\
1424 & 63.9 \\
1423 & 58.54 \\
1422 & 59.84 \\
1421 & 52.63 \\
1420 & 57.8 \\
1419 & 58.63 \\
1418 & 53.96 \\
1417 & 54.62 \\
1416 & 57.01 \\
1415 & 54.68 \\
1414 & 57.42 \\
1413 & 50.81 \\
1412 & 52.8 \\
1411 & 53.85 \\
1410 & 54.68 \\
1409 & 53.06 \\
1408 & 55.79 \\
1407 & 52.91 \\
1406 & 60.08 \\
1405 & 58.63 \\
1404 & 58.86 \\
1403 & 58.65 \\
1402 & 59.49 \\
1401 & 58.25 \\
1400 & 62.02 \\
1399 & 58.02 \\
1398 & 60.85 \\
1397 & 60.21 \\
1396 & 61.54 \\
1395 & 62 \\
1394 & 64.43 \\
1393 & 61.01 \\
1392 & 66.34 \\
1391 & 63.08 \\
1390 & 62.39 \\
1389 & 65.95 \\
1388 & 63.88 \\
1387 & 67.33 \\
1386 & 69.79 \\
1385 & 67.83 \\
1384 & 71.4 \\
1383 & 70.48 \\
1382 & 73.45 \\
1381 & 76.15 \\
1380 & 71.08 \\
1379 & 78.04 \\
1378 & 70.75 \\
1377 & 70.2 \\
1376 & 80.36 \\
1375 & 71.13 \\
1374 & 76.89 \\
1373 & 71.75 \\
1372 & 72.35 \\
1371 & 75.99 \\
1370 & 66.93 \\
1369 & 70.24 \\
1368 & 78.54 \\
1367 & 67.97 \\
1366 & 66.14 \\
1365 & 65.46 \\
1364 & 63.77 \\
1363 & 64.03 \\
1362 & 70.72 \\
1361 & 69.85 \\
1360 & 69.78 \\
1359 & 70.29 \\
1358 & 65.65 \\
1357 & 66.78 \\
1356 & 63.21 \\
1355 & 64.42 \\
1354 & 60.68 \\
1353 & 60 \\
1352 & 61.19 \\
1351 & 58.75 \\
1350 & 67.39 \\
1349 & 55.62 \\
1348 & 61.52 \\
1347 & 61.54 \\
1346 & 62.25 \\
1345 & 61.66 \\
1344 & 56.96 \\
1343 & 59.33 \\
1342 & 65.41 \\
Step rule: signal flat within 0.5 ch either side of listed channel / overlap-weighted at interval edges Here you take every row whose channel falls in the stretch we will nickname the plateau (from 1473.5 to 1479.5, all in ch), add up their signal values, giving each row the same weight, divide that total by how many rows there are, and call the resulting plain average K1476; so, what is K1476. 63.1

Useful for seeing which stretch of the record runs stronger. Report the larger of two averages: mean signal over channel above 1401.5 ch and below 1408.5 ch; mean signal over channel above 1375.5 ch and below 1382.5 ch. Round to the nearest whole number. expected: 74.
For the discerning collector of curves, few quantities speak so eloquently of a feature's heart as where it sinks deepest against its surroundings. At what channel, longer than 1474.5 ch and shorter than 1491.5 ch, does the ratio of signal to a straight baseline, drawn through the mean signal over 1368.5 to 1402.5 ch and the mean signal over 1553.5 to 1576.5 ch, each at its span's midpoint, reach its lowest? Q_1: 1480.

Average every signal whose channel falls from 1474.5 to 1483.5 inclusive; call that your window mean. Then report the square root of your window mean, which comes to 7.9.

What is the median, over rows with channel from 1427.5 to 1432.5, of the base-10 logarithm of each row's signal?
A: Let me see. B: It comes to 1.82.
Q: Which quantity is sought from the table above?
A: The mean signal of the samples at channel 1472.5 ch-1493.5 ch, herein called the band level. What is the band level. 60.3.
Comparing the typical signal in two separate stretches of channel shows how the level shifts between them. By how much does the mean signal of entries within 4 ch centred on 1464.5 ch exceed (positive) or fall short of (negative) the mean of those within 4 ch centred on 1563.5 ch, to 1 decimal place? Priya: 21.3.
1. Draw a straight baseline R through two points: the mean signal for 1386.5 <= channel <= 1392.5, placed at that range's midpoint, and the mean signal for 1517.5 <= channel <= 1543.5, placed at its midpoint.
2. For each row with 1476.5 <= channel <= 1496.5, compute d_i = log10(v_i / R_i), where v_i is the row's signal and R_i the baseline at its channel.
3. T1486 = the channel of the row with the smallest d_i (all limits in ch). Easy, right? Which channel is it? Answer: 1488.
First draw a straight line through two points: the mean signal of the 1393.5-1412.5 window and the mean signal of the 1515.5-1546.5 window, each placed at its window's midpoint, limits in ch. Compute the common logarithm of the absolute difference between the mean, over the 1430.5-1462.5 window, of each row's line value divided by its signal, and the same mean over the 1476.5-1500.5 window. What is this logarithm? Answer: -1.0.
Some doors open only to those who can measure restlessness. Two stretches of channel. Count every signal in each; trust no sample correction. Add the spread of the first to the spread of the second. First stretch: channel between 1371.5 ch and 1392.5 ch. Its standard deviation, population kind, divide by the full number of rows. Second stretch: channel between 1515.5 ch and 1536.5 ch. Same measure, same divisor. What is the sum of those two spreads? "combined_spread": 6.5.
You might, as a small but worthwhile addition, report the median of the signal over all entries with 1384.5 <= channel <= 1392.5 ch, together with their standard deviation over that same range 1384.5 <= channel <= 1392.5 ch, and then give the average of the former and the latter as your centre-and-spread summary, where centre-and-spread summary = 34.3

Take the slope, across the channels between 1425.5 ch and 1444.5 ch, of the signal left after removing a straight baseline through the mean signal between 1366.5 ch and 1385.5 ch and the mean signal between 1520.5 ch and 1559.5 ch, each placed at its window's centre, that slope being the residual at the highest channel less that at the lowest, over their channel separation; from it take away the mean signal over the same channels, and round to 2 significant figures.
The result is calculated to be -66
